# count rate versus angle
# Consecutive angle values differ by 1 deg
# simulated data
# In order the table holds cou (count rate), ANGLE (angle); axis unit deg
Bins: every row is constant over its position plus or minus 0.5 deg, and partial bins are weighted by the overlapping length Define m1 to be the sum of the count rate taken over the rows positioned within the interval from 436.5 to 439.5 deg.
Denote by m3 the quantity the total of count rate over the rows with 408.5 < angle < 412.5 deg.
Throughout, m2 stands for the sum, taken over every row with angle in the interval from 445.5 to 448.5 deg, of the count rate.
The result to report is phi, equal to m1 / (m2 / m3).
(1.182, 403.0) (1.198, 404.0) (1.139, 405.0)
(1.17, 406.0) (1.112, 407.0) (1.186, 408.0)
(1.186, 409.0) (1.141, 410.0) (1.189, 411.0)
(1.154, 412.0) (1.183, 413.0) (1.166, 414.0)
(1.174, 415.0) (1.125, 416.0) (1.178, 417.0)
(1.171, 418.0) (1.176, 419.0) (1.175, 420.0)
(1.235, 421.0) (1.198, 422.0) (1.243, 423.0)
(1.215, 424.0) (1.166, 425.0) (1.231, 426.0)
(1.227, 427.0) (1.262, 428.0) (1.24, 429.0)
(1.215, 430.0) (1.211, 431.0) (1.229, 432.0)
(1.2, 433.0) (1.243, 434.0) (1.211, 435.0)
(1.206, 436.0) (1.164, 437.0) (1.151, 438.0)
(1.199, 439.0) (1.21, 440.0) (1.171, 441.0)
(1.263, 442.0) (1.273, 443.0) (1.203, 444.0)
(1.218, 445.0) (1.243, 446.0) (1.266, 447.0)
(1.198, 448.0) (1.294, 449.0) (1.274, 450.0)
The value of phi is 4.4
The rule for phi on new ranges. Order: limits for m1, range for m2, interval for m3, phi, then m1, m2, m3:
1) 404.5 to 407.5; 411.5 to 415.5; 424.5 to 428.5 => 3.6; 3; 5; 4.9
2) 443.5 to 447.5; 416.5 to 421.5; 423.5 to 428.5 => 5.1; 5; 6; 6.1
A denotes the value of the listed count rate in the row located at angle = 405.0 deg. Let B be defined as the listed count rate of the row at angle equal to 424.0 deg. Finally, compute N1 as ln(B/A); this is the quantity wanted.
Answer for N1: 0.06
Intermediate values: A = 1.139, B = 1.215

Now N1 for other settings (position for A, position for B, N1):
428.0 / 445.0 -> -0.04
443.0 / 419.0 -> -0.08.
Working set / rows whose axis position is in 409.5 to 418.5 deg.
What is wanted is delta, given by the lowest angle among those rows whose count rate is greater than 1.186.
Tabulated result 411.0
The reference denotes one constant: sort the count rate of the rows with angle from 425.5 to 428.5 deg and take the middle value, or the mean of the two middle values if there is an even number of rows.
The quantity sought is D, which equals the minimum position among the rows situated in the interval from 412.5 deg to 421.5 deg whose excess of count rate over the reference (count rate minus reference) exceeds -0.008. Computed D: 421.0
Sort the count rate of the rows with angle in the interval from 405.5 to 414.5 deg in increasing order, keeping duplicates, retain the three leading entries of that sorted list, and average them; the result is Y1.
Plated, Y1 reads 1.14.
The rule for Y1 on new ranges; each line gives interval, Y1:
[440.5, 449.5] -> 1.19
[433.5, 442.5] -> 1.16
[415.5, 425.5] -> 1.15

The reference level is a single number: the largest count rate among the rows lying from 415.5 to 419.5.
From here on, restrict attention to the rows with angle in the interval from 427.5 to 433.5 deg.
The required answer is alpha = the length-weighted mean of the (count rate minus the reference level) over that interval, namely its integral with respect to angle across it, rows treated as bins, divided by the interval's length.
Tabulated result 0.05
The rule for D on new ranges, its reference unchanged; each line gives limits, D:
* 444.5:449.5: 446.0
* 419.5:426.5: 421.0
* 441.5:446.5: 442.0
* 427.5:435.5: 428.0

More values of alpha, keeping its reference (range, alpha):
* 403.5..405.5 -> -0.01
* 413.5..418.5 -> -0.02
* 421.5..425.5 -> 0.03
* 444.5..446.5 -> 0.05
